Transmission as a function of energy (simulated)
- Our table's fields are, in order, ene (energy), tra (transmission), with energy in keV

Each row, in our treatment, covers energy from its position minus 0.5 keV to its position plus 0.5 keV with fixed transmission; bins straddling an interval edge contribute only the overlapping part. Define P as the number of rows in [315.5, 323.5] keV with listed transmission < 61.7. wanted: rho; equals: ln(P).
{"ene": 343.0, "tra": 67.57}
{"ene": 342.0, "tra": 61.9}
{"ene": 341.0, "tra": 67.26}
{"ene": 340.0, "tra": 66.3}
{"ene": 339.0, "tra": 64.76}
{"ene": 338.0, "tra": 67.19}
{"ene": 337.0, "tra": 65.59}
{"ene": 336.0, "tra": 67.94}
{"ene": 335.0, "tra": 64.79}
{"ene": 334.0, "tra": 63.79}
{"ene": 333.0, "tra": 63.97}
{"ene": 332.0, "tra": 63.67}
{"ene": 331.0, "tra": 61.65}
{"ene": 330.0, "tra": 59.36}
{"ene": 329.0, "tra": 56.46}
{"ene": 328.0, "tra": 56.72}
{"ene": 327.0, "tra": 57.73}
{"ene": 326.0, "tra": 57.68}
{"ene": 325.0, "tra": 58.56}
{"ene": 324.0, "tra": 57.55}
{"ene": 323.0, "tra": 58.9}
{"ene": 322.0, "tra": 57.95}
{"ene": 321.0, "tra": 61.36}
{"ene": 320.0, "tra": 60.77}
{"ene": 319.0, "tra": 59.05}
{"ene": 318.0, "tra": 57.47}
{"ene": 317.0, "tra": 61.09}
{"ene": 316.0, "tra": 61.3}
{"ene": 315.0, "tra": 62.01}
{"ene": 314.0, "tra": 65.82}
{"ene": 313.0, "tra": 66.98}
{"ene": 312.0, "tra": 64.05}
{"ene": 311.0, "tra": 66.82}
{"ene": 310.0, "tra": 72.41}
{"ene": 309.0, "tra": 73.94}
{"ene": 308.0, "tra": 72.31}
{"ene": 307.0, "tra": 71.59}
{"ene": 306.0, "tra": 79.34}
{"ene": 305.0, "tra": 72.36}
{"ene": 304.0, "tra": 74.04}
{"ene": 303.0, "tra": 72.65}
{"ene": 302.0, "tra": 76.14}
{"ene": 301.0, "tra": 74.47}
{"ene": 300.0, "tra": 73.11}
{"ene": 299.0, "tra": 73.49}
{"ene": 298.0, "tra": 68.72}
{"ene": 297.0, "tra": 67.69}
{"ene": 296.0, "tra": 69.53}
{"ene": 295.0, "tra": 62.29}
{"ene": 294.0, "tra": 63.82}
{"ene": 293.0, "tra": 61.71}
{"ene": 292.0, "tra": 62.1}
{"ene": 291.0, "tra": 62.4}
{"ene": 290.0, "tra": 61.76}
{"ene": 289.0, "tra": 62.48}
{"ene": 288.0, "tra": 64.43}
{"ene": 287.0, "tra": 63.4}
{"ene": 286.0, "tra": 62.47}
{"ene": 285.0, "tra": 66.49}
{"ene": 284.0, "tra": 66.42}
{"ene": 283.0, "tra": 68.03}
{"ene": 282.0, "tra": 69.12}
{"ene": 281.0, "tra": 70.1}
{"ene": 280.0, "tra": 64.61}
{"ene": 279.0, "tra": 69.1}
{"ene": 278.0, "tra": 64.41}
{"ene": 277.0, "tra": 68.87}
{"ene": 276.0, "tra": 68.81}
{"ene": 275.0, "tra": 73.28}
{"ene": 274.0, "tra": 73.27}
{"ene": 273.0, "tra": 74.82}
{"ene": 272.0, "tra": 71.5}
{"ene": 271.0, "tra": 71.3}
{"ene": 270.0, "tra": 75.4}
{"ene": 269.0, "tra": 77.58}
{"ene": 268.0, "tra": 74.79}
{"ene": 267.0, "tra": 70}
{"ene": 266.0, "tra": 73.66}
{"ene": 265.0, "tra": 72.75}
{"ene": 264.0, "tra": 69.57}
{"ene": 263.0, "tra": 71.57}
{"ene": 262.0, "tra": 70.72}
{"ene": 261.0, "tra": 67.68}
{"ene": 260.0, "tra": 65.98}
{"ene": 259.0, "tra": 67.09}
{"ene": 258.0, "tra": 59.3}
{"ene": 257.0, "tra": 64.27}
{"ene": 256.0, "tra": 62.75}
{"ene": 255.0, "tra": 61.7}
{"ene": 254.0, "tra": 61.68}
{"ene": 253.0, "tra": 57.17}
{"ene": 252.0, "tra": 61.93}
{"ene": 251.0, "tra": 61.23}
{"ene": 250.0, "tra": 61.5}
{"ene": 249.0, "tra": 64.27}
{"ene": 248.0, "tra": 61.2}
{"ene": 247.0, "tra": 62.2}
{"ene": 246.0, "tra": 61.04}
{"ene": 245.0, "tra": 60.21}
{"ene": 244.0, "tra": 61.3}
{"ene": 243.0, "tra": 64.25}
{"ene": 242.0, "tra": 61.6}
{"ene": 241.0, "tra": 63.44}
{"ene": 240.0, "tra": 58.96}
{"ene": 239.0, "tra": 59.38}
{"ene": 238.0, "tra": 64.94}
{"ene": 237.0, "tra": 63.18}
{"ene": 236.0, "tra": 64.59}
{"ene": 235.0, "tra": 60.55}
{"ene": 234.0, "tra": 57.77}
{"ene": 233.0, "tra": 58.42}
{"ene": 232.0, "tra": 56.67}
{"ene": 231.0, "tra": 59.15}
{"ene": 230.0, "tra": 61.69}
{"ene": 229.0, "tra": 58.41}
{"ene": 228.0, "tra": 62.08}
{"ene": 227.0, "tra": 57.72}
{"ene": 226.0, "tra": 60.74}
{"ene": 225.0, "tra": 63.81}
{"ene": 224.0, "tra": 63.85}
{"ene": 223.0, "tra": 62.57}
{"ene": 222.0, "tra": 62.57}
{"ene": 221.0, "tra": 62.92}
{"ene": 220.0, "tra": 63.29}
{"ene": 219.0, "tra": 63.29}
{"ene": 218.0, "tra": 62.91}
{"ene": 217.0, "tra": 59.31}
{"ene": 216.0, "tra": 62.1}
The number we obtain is 2.1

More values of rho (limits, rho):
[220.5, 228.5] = 0.7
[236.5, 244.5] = 1.4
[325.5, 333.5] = 1.8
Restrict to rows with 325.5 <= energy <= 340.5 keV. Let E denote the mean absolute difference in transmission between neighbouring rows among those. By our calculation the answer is 1.5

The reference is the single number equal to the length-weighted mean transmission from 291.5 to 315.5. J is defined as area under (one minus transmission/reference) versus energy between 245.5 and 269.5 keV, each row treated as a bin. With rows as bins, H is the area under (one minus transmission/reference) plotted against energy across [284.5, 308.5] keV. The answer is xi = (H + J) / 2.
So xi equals 0.8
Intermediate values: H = 0.4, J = 1.23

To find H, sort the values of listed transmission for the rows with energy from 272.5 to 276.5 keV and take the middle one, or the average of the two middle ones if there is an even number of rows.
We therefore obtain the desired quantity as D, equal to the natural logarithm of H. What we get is 4.29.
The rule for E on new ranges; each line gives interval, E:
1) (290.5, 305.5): 2.1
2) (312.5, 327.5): 1.5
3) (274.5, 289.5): 2.5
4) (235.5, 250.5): 2.2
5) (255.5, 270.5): 2.9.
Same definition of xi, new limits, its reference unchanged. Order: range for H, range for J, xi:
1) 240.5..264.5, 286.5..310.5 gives 1.1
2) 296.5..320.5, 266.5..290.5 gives 0.2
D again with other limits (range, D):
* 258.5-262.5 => 4.21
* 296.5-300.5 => 4.26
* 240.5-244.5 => 4.14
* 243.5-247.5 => 4.11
